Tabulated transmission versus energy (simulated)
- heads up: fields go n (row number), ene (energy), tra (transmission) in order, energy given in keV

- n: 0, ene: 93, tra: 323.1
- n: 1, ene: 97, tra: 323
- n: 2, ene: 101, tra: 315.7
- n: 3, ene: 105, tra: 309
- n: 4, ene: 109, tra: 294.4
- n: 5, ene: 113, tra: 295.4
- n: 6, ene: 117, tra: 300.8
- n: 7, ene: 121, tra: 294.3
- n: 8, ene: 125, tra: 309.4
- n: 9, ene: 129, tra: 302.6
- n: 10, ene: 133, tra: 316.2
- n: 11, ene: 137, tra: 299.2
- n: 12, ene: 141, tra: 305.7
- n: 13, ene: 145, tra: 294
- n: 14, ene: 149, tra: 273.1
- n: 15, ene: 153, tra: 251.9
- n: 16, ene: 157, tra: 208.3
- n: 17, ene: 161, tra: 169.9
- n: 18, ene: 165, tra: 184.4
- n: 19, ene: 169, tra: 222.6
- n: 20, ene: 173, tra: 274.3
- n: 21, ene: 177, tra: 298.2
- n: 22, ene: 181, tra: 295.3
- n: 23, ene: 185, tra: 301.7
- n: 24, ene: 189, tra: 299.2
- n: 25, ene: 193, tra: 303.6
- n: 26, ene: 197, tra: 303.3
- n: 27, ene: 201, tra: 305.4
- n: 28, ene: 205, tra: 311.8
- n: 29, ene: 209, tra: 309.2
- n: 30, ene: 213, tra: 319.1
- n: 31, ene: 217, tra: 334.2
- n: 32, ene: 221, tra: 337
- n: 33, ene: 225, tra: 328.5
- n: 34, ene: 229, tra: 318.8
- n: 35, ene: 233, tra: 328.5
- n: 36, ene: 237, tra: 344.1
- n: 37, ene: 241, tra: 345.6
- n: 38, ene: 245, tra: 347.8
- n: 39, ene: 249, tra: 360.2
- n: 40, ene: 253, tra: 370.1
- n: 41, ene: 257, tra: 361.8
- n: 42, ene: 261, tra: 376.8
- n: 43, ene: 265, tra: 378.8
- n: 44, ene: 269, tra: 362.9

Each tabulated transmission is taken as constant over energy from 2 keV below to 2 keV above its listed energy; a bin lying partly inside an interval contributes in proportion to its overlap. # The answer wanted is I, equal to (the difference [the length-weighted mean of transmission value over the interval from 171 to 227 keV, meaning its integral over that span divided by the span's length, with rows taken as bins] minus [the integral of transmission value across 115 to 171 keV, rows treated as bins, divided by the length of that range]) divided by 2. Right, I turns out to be 21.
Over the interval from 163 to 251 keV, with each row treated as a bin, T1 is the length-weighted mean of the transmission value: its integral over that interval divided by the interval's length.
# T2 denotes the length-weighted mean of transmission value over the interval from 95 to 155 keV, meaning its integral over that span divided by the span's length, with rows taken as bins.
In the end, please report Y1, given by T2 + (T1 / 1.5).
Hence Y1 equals 504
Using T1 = 308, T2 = 299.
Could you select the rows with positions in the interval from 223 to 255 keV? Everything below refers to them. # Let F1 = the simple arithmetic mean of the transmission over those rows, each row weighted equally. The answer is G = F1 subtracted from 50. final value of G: -293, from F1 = 343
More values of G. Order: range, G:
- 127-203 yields -224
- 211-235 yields -278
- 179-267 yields -281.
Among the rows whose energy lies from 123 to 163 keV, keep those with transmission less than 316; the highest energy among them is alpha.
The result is 161 keV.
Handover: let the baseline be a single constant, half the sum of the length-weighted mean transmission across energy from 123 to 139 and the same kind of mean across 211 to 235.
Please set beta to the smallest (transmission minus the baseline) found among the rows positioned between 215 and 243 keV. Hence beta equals 2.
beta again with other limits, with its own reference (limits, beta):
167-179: -95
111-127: -23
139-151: -44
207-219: -8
